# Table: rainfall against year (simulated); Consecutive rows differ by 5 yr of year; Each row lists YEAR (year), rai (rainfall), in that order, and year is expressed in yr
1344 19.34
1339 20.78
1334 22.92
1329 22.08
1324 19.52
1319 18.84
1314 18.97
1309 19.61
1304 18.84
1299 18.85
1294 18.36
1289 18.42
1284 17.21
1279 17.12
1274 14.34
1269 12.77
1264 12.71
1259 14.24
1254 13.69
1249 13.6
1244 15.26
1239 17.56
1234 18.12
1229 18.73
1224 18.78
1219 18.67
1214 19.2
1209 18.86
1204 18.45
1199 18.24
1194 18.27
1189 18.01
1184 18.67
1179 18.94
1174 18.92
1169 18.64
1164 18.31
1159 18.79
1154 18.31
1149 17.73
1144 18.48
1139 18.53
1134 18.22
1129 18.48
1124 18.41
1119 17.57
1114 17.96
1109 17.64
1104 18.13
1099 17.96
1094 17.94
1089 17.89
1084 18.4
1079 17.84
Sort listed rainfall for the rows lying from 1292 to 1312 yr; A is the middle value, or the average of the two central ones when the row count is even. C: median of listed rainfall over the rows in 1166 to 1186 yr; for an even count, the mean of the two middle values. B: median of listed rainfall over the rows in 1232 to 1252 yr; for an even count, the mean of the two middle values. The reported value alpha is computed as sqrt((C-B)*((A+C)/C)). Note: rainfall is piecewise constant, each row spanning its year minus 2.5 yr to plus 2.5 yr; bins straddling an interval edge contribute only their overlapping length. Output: 2.2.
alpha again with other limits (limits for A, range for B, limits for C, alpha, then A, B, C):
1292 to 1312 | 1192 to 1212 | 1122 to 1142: 0.4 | 18.8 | 18.4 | 18.4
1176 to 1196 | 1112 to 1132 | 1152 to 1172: 0.8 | 18.5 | 18.2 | 18.5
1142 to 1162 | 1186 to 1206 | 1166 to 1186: 1.0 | 18.4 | 18.3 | 18.8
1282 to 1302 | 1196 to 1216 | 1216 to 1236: 0.3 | 18.4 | 18.7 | 18.7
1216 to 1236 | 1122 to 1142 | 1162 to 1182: 0.8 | 18.7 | 18.4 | 18.8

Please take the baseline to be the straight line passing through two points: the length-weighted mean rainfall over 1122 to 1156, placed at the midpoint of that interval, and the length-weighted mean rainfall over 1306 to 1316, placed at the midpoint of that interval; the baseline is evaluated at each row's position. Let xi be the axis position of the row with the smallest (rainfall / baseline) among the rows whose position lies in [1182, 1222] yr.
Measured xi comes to 1189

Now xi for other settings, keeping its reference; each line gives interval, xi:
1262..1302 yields 1264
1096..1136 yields 1119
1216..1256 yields 1249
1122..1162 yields 1149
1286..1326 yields 1294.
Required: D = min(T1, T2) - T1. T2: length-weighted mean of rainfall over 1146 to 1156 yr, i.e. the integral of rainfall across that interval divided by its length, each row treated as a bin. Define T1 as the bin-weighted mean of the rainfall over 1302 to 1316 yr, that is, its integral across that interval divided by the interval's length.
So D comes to -1.1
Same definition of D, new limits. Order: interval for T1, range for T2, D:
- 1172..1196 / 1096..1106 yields -0.5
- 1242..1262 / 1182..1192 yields 0.0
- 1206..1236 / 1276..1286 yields -1.7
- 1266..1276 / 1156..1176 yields 0.0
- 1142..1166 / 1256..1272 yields -5.0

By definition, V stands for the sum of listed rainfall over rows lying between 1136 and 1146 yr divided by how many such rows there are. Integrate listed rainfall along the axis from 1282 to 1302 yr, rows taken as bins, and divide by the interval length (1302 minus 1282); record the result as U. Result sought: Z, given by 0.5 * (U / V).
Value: 0.493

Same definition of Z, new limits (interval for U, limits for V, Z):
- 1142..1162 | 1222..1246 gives 0.518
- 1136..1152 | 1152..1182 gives 0.489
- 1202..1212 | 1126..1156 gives 0.511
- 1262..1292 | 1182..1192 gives 0.423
